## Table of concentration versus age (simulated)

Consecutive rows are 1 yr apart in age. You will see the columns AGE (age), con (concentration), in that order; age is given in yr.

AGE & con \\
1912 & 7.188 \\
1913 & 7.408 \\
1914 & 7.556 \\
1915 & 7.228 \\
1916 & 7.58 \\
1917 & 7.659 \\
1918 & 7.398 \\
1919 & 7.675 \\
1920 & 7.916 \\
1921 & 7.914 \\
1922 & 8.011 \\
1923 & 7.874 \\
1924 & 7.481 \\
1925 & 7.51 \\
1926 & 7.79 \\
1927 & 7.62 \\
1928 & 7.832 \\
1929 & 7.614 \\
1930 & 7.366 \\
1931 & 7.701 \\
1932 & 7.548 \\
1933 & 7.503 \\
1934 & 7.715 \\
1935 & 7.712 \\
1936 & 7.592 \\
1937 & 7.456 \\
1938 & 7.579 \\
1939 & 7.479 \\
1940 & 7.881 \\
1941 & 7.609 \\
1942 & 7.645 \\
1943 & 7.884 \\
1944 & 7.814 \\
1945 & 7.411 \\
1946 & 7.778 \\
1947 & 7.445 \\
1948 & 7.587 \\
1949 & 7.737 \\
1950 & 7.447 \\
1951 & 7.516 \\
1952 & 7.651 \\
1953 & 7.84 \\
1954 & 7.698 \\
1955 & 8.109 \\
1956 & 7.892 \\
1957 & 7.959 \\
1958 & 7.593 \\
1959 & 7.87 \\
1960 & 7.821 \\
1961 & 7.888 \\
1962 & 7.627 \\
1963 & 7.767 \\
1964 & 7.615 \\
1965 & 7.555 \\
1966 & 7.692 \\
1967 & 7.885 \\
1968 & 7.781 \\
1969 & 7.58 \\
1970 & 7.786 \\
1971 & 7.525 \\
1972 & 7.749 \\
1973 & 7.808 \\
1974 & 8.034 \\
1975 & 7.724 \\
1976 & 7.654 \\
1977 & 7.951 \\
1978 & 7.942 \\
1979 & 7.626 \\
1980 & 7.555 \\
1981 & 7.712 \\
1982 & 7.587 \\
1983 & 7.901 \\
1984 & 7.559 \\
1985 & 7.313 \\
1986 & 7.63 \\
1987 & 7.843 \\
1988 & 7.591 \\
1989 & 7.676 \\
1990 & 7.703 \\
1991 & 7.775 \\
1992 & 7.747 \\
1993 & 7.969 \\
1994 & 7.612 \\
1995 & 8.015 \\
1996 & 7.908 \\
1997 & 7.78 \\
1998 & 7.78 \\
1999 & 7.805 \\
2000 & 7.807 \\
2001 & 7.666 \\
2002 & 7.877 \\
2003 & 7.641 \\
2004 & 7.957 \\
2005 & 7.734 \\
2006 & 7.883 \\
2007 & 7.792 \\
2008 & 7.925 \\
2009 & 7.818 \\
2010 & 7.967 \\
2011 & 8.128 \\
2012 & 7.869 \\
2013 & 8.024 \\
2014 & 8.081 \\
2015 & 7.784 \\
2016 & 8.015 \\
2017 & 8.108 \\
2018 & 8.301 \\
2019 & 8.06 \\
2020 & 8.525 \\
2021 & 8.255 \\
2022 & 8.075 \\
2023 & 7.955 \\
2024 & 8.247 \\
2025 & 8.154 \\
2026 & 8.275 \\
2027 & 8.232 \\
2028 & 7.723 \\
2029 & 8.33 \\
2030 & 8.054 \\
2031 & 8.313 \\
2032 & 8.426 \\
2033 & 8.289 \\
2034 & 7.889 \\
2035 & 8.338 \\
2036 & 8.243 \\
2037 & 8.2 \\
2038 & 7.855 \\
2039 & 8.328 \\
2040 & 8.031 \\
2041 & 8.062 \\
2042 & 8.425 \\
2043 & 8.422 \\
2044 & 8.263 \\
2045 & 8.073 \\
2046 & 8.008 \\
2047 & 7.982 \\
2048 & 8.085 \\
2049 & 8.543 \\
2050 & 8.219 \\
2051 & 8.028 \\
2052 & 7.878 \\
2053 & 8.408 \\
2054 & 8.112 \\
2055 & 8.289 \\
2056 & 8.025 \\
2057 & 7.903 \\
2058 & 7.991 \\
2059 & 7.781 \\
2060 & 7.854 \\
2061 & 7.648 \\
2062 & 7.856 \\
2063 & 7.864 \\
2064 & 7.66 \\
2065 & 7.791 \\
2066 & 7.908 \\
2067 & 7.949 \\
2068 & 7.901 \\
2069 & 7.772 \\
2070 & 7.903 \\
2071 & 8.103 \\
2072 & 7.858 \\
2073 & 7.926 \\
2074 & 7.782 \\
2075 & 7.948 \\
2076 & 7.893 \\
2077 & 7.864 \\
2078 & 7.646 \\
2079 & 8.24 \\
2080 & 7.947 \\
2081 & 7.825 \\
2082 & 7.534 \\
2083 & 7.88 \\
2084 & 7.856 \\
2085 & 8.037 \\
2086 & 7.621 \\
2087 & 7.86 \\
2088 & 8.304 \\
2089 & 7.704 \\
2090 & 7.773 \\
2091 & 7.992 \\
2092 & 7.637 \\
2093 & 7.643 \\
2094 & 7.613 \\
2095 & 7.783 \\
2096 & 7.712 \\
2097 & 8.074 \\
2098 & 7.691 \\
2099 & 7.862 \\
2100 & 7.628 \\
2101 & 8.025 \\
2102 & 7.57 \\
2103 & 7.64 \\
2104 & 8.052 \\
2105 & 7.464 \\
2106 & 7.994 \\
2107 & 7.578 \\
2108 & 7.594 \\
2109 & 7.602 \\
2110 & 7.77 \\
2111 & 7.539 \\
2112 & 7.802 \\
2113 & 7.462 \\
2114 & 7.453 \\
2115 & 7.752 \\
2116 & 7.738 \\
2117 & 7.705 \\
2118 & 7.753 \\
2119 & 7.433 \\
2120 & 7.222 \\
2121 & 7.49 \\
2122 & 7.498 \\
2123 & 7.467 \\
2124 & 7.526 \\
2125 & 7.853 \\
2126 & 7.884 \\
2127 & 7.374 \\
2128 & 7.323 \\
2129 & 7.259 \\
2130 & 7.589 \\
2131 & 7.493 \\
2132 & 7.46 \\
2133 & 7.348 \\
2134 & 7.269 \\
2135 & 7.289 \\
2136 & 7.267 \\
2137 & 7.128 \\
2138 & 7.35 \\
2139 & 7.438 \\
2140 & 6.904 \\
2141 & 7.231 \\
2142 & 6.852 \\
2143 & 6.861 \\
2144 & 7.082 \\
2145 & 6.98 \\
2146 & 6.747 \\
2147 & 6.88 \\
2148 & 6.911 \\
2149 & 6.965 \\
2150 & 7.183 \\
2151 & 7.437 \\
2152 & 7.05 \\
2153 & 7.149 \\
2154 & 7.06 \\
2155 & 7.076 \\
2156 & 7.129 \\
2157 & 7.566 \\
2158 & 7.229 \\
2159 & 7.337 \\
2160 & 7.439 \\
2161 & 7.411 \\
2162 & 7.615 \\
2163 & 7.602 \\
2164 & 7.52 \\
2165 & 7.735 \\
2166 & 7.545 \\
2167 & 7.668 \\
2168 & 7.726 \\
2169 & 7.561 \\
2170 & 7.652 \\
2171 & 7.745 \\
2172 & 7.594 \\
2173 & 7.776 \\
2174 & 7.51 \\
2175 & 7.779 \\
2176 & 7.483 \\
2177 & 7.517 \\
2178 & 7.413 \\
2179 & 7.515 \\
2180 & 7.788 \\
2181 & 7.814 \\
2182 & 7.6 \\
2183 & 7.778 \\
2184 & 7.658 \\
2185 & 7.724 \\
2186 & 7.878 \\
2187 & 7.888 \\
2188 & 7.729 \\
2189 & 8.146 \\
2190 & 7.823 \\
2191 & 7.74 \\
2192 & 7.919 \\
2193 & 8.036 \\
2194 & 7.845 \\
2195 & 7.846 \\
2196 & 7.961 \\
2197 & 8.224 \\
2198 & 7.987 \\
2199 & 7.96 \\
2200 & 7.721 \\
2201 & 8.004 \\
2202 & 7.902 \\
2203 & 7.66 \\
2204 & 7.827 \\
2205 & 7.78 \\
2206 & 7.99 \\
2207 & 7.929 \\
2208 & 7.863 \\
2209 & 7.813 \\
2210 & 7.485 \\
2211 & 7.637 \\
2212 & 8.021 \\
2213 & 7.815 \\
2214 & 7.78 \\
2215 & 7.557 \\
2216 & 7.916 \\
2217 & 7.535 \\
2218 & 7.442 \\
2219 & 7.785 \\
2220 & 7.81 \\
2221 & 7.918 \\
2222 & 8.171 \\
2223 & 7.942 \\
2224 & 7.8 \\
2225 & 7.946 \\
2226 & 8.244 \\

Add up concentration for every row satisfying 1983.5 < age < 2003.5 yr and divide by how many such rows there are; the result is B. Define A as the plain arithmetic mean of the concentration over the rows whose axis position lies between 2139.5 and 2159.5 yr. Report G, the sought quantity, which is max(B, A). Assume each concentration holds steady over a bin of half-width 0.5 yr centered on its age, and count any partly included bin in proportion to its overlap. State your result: 7.73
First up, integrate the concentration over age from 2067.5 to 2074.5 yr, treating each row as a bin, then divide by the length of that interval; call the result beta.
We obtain 7.89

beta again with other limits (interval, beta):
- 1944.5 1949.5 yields 7.59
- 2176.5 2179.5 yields 7.48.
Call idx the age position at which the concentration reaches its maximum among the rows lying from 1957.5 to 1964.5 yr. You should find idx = 1961 yr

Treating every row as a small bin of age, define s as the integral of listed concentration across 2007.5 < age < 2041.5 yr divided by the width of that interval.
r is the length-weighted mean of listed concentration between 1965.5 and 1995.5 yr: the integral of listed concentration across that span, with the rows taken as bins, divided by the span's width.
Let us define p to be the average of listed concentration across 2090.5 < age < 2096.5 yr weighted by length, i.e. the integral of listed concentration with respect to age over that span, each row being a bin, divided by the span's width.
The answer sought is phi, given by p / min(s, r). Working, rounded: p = 7.7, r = 7.73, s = 8.11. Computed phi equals 1.000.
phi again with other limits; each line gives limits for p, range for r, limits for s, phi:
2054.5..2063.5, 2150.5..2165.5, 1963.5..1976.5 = 1.075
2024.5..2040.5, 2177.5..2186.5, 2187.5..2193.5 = 1.063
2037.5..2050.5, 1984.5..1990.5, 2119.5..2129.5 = 1.092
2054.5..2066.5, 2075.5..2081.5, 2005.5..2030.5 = 0.997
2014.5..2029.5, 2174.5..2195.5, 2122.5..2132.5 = 1.082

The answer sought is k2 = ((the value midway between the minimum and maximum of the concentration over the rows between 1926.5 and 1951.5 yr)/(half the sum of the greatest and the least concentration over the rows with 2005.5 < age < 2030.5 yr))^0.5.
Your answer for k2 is 0.97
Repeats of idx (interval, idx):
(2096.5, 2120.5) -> 2097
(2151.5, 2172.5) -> 2171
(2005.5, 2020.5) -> 2020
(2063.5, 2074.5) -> 2071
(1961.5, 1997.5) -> 1974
